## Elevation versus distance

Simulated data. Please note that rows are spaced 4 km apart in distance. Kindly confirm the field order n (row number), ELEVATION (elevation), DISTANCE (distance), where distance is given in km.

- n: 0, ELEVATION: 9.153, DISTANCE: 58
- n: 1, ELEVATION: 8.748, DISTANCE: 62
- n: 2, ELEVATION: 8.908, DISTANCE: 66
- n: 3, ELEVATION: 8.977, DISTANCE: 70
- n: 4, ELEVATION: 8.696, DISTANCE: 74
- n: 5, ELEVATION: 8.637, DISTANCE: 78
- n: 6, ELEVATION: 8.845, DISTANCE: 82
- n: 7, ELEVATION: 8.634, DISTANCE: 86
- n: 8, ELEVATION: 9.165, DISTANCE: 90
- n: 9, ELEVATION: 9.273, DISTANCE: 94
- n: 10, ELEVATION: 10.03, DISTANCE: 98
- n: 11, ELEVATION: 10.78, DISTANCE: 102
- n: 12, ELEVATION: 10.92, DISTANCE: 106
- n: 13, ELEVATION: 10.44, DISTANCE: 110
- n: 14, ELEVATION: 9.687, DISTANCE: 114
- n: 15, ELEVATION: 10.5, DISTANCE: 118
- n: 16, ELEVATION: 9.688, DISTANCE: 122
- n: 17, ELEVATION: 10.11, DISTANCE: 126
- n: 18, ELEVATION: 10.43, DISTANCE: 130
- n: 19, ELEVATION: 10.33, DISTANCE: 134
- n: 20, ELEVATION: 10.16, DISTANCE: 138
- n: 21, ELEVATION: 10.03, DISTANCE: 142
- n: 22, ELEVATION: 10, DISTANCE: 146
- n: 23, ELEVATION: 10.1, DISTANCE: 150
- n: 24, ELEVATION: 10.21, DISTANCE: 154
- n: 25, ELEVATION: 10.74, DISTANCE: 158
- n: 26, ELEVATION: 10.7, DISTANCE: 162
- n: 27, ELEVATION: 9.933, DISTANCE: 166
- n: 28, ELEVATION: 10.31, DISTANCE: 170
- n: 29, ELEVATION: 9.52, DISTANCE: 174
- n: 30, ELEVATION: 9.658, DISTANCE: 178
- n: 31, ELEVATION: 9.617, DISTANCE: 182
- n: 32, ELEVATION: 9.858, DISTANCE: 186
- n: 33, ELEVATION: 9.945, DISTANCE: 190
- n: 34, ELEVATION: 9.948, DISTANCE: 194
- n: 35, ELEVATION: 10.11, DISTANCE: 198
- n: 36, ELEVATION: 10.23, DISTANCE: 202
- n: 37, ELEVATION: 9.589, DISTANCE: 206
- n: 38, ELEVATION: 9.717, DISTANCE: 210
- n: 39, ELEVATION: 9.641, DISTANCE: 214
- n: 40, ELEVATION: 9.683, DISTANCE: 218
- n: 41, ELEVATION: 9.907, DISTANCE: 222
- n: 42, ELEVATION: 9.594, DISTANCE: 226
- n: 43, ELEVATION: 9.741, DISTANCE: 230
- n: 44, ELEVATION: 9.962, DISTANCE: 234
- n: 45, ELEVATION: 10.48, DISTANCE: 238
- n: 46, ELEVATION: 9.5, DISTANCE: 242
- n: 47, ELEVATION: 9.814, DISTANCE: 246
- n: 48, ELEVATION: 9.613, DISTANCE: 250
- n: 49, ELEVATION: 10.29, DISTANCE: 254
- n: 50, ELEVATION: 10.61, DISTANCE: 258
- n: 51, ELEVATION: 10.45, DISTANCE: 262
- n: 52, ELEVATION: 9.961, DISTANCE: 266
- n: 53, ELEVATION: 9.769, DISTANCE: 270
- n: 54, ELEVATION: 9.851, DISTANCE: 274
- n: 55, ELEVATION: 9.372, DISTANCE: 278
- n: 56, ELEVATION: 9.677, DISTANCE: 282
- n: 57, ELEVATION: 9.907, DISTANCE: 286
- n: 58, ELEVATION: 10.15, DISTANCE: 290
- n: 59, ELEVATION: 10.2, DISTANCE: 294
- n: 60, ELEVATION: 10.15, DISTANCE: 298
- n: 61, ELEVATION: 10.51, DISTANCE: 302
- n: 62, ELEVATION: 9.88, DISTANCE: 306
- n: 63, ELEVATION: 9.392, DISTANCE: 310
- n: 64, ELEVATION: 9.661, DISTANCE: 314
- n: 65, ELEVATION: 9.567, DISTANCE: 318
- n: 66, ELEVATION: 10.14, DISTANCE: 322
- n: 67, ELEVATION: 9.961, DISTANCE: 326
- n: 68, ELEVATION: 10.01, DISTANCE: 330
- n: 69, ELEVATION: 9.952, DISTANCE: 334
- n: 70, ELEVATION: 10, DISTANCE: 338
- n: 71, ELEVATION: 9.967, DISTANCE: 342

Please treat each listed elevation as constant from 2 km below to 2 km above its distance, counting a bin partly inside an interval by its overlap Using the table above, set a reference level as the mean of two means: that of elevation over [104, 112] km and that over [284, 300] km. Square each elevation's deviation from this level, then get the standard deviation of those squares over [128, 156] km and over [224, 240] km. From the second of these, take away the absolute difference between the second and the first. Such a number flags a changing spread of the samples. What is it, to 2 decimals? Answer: 0.06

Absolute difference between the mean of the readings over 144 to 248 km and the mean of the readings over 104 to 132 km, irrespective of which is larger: 0.31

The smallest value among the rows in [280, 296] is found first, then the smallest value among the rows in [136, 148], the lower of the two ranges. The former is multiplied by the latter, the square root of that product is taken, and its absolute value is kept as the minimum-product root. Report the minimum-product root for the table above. 9.84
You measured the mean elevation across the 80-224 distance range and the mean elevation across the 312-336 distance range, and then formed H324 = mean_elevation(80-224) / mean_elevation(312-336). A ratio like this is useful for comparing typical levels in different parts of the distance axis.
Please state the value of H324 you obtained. 1.008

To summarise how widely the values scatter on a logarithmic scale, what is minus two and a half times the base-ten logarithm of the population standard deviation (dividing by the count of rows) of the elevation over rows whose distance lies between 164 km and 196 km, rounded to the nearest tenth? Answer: 1.6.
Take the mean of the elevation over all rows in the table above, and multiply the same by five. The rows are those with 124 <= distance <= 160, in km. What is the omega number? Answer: 51.2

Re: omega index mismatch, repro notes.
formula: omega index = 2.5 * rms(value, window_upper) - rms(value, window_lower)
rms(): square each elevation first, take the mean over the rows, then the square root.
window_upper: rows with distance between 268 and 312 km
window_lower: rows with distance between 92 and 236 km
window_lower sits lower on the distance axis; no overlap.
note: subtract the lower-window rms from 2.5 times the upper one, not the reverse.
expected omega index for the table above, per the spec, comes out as 14.7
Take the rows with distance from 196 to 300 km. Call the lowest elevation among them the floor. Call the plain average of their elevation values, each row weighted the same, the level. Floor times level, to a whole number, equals 93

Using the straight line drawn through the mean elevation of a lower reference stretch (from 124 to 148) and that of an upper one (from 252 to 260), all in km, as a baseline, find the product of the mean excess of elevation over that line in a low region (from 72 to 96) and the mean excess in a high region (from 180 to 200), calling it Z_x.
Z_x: 0.48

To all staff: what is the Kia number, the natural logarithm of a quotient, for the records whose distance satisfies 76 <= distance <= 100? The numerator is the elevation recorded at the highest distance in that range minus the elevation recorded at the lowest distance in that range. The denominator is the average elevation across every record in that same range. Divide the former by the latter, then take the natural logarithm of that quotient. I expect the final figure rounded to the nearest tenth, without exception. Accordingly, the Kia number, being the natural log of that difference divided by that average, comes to -1.9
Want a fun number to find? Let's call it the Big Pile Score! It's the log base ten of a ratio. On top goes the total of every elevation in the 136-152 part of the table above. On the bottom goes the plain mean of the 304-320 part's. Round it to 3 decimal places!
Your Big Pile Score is 0.622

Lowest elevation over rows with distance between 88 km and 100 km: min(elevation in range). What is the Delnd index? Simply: 9.165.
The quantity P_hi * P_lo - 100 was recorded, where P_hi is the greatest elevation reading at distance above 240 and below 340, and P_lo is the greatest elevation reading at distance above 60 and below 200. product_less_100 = 16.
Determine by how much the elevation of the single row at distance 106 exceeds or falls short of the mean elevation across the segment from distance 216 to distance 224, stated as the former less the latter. 1.1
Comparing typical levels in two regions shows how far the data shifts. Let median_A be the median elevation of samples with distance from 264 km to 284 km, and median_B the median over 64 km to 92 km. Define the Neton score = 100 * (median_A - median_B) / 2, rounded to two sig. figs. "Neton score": 46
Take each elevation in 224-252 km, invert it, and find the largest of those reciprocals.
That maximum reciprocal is 0.105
